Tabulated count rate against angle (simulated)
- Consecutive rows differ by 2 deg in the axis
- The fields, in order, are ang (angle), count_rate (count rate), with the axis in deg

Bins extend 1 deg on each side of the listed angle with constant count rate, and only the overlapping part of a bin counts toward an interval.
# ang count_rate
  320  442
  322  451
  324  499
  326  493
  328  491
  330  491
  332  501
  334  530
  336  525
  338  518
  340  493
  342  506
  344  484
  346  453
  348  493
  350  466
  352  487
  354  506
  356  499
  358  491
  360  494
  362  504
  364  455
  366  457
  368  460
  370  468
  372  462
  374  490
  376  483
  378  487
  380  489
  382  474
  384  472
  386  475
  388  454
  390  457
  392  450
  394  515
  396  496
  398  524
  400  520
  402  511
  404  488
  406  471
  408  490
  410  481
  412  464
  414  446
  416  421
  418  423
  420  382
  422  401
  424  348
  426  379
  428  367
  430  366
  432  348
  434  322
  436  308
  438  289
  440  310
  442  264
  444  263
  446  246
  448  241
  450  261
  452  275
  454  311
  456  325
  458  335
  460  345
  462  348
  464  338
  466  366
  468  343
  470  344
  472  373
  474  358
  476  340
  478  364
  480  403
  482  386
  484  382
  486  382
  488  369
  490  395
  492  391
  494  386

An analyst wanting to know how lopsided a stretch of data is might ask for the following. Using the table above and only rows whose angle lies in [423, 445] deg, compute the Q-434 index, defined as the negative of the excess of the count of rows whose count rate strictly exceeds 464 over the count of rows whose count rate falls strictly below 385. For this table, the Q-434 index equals 11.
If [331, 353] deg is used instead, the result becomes -10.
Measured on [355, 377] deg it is -7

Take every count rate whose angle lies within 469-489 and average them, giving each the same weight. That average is 370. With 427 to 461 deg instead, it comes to 304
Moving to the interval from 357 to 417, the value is 478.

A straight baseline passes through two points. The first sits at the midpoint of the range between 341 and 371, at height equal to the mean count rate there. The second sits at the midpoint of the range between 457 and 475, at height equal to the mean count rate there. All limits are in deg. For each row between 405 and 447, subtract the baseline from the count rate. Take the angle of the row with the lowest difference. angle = 446 deg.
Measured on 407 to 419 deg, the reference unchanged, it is 416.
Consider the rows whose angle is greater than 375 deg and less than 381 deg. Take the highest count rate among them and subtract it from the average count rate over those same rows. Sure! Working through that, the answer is -3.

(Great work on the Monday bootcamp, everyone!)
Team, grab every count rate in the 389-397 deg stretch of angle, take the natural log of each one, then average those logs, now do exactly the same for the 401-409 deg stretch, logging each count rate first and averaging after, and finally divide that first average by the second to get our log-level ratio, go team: 1.00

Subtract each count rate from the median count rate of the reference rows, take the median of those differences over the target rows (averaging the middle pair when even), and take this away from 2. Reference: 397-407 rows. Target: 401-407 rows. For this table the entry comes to -21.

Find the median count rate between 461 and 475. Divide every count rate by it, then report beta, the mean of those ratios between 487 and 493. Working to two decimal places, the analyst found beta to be 1.11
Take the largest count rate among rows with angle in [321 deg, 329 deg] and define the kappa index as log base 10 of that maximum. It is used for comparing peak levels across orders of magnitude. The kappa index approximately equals 2.70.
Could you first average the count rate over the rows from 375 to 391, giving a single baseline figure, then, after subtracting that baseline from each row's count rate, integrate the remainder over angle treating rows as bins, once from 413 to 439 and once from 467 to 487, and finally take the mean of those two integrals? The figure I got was -2424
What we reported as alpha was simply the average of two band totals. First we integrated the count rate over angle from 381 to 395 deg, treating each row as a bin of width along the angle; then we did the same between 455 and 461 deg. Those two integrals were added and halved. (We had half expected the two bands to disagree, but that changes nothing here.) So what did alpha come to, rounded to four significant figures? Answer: 4302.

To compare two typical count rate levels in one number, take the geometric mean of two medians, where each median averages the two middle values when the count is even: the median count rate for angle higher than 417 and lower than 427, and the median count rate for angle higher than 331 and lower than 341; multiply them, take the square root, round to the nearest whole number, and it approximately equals 445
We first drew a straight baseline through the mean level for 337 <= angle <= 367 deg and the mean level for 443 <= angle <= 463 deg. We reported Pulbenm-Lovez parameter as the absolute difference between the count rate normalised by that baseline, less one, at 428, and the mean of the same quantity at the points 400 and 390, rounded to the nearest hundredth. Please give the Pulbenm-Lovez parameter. 0.14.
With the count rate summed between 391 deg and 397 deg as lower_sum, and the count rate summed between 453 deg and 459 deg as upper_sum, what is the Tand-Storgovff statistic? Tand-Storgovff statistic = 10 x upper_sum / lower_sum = 6.6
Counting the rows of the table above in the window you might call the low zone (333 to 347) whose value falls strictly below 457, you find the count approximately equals 1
